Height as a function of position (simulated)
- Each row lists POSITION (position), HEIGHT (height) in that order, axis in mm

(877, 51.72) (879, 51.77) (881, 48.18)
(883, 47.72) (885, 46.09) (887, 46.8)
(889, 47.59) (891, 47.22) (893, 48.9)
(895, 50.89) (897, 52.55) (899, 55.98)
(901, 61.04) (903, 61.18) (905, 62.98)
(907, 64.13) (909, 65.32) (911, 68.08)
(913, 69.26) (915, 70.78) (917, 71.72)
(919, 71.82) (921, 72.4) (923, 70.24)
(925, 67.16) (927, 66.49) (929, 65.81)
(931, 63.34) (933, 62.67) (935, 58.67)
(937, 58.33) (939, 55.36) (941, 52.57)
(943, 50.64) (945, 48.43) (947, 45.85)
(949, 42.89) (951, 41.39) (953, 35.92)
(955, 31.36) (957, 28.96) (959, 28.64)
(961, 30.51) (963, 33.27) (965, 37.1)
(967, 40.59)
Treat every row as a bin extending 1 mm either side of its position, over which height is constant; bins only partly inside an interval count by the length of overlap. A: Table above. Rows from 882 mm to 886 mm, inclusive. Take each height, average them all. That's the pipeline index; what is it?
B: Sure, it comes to 47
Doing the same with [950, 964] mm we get 33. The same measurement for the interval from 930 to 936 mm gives 62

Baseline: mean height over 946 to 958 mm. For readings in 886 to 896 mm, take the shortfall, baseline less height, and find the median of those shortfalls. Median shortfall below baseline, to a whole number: -10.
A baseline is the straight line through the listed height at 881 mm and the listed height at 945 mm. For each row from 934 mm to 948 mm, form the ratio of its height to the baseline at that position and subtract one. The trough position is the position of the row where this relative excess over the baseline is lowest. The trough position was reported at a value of 947 mm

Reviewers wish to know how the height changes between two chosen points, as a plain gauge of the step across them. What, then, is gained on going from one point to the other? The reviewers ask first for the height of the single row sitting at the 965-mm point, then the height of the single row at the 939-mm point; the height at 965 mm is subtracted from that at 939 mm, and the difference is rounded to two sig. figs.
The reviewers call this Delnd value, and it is 18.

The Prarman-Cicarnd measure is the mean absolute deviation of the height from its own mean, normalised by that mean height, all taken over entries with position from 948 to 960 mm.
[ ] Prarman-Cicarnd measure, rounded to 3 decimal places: 0.149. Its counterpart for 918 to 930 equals 0.036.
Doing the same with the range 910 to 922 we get 0.019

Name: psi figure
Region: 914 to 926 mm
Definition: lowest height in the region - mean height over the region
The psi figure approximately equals -3.5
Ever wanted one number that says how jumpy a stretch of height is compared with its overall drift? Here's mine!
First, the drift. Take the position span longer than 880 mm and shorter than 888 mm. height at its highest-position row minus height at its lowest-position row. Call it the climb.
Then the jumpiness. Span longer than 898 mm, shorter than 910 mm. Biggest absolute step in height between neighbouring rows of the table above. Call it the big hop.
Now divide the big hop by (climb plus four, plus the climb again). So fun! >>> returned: 4.1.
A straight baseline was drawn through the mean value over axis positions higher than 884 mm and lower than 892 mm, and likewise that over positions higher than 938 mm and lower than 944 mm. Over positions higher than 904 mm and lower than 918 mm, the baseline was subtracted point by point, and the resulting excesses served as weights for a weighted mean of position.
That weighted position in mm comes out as 911.6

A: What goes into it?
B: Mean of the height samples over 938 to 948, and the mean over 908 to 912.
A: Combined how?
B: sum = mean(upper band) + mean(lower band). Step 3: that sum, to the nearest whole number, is 117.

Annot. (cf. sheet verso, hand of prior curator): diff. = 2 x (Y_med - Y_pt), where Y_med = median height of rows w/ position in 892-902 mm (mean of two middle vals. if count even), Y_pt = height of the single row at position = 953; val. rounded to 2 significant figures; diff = 33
